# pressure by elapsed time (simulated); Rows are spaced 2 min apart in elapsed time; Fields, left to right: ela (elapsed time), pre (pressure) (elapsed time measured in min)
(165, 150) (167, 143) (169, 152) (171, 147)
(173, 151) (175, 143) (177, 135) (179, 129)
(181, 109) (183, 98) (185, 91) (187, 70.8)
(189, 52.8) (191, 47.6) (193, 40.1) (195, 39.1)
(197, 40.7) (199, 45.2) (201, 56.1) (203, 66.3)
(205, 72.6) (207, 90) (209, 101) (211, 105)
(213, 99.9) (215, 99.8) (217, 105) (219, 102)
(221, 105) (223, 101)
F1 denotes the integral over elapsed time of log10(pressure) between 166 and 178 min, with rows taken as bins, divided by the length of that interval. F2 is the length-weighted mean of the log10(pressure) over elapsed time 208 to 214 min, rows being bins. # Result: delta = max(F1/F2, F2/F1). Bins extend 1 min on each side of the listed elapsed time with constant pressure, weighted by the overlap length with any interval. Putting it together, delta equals 1.08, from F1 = 2.16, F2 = 2.01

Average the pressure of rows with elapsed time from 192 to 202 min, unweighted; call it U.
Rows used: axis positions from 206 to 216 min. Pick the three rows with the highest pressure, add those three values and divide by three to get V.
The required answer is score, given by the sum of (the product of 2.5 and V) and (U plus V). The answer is 401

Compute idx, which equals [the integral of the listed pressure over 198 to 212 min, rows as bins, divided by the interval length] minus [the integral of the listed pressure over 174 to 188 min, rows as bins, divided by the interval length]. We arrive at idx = -34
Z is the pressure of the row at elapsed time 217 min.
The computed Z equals 105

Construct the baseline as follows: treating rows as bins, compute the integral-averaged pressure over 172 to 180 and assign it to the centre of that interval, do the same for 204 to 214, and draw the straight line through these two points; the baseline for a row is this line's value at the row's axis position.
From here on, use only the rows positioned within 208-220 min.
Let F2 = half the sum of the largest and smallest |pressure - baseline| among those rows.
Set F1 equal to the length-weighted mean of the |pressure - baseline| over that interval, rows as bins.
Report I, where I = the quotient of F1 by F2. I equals 1.03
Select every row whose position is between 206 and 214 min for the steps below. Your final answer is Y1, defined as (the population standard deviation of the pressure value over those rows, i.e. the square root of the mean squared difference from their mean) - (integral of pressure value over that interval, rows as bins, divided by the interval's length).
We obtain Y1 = -93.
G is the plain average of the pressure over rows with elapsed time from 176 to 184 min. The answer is 118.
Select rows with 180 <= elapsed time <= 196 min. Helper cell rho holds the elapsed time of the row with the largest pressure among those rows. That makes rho 181 min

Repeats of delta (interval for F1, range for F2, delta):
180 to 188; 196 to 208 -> 1.10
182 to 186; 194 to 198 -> 1.23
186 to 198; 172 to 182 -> 1.27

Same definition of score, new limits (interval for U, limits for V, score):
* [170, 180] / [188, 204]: 345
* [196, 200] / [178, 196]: 435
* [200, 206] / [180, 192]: 413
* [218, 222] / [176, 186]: 539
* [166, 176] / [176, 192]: 582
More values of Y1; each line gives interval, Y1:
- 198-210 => -53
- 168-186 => -106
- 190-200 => -39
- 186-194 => -42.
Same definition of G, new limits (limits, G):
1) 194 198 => 40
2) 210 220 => 102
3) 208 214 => 102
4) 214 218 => 102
